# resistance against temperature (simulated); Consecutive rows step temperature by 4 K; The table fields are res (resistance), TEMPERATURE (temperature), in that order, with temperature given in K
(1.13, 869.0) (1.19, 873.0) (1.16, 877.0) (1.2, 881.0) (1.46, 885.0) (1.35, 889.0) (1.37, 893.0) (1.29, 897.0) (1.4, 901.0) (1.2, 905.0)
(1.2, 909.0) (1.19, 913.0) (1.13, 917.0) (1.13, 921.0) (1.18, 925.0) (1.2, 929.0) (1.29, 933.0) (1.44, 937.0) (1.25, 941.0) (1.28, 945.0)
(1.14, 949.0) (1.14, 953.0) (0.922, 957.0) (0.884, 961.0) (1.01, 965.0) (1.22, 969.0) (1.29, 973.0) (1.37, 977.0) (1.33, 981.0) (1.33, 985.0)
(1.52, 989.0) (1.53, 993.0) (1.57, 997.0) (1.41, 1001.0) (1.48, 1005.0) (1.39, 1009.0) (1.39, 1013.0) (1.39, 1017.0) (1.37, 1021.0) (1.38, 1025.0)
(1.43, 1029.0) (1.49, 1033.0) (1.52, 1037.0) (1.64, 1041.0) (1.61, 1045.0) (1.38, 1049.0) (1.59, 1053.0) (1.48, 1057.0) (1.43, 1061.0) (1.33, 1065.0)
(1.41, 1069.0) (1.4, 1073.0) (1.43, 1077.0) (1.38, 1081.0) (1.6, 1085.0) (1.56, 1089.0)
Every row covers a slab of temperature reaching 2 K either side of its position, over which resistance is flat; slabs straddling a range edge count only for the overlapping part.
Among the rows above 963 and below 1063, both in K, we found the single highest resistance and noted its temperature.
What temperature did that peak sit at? 1041.0 K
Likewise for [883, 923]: 885.0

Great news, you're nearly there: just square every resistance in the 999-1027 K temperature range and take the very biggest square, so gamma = 2.2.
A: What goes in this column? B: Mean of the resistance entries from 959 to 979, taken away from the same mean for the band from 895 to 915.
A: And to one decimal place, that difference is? 0.1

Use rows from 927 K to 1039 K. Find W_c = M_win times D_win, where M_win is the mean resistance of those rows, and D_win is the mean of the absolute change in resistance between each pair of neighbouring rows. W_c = 0.103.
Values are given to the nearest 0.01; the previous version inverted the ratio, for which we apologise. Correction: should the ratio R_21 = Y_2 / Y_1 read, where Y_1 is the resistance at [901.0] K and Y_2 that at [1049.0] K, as 0.99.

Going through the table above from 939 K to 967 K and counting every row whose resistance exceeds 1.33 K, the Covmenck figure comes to 0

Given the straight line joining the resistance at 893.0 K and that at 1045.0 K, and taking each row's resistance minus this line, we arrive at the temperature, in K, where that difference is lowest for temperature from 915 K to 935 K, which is 921.0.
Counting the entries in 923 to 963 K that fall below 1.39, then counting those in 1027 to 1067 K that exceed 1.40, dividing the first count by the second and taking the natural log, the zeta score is 0.1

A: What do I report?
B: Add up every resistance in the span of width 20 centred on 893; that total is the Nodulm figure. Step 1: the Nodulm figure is 6.9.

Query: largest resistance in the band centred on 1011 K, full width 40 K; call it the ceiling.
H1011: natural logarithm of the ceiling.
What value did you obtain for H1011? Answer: 0.451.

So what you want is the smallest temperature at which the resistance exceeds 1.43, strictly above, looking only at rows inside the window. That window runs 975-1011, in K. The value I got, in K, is 989.0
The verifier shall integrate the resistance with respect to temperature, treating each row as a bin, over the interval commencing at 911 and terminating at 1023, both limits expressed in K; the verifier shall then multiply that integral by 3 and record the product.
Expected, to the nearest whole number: 429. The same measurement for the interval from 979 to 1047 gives 297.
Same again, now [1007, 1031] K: 100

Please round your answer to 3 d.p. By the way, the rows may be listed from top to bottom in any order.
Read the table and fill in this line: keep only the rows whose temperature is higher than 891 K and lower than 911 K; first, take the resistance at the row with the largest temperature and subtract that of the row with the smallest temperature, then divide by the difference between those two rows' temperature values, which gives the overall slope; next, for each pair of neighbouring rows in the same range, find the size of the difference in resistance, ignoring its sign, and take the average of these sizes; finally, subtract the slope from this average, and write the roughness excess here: 0.108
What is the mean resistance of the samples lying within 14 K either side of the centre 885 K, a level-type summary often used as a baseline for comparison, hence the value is 1.29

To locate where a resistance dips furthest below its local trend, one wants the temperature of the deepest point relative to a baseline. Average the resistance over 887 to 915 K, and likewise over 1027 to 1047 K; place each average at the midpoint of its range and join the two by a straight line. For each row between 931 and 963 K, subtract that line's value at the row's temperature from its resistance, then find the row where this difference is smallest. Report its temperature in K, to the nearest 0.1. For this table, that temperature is 961.0 K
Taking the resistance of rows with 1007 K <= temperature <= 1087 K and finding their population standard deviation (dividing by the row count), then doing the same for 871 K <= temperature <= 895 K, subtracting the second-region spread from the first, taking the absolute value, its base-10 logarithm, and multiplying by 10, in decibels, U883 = -17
